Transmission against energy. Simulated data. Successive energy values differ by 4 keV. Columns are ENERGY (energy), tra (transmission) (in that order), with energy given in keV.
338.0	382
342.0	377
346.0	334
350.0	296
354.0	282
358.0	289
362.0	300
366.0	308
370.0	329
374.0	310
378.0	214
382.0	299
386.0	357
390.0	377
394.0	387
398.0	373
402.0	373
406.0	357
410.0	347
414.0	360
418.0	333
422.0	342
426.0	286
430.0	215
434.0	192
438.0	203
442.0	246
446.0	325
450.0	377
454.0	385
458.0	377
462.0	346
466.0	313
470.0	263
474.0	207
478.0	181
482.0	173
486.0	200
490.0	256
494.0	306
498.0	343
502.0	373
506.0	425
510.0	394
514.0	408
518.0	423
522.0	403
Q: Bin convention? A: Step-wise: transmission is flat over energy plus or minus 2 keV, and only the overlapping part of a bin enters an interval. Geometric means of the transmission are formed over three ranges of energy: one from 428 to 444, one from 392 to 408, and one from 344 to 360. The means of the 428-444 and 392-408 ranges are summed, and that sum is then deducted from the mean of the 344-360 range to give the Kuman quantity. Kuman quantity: -286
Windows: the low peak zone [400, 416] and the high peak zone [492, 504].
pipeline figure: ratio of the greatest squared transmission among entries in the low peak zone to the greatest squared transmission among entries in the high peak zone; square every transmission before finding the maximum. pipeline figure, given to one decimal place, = 1.0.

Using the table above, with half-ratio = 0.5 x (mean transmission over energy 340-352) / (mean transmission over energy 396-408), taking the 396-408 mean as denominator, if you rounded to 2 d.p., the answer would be 0.46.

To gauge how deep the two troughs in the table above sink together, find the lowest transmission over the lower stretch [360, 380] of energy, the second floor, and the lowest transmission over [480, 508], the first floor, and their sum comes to 387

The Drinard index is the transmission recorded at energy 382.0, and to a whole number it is 299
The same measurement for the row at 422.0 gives 342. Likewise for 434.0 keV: 192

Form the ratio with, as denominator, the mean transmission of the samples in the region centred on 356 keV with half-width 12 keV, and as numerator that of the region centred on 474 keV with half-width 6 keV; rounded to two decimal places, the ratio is 0.72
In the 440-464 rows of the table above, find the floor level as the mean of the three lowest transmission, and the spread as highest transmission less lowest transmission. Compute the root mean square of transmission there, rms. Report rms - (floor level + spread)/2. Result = 124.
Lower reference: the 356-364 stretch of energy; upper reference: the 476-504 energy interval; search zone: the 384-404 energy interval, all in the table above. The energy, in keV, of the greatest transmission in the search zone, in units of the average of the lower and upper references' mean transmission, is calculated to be 394.0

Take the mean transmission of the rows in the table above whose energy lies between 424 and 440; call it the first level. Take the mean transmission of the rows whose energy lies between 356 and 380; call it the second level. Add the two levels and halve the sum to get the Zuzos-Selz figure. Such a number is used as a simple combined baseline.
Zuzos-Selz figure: 258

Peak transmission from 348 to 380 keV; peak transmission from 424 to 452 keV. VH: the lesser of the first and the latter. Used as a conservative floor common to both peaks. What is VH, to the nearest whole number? 329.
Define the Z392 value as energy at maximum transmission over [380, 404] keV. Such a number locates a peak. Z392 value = 394.0 keV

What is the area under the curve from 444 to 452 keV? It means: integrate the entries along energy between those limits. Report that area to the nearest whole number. 2808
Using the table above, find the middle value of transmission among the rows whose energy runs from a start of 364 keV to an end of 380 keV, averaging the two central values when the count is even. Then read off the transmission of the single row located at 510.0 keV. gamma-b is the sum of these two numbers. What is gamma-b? 703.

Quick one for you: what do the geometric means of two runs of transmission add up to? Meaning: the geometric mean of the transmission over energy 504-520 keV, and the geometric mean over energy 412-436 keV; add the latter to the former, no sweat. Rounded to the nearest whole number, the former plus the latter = 693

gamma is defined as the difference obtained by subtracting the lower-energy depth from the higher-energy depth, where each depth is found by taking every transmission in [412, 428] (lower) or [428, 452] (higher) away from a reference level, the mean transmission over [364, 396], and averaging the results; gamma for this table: 71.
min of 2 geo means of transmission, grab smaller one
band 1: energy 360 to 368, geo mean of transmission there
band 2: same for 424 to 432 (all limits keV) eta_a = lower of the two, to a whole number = 248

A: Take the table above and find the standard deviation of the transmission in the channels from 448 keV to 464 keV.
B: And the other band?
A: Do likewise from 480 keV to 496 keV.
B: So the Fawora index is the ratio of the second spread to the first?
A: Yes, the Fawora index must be 3.4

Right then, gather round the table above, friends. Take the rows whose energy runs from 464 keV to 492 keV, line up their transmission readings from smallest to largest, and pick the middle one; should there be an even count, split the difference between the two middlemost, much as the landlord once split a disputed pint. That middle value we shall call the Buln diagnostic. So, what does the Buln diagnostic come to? 207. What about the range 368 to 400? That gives 343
